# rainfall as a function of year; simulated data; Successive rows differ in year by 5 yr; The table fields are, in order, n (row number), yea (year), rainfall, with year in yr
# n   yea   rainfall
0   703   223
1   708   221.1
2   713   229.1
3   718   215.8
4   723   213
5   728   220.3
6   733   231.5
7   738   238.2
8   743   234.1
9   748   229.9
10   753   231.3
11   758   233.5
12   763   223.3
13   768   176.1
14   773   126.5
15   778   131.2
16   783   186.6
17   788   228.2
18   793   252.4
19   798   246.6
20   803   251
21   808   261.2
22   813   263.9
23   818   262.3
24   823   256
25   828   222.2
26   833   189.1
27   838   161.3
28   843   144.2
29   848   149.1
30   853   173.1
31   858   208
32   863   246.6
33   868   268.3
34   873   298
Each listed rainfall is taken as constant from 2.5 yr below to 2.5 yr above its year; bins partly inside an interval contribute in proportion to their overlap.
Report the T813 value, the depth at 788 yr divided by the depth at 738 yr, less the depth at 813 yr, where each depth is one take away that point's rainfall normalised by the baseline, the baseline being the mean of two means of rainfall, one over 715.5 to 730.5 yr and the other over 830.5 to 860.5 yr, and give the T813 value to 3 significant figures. 1.14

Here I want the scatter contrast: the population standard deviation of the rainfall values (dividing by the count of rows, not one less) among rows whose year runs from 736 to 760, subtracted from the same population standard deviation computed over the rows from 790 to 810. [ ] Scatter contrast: 2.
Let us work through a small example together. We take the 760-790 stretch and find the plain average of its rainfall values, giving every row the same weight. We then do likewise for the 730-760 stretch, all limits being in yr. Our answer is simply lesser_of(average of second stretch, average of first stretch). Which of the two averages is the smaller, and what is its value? 179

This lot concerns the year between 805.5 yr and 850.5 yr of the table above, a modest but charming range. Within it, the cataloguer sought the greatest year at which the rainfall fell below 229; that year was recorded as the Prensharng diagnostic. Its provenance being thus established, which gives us 848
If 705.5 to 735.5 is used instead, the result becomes 728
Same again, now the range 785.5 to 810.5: 788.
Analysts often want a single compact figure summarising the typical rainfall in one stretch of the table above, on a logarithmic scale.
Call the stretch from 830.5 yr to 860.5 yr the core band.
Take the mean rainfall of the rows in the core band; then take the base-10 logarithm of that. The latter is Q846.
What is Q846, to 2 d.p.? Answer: 2.23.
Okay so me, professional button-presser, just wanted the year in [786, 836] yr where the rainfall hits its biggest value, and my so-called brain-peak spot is 813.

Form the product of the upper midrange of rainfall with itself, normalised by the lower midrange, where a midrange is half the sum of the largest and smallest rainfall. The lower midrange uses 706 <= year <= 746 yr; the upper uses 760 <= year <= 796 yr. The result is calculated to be 159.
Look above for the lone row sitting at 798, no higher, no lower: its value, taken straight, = 246.6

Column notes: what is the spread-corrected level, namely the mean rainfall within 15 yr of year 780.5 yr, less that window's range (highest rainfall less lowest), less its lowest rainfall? -69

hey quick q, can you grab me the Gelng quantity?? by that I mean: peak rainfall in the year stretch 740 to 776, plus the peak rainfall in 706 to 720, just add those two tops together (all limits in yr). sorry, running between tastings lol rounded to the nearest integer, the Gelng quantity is 463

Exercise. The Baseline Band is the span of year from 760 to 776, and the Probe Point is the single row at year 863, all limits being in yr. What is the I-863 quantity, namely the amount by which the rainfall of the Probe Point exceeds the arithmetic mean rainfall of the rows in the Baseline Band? 71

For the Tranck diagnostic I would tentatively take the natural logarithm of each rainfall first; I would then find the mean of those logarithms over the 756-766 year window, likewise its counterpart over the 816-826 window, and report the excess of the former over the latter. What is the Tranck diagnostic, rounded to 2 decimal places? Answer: -0.13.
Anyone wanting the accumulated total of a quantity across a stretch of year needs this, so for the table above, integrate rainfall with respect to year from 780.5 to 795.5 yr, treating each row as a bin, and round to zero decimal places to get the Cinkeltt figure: 3336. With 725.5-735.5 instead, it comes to 2259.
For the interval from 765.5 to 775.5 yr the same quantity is 1513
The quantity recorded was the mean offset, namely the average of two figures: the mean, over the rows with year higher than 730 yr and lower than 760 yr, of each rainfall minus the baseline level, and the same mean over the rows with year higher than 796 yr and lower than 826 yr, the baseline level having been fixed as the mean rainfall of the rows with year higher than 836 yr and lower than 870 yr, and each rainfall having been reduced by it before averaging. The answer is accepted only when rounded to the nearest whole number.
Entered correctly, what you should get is 52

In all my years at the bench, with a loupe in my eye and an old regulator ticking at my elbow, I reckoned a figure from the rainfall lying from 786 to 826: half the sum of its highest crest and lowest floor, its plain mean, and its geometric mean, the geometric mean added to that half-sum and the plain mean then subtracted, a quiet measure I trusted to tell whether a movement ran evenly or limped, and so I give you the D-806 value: 246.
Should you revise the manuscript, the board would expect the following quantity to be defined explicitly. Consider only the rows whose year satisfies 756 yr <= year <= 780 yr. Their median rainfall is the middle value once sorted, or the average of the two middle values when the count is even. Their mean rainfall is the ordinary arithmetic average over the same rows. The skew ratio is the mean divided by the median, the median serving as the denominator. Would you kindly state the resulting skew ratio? 1.01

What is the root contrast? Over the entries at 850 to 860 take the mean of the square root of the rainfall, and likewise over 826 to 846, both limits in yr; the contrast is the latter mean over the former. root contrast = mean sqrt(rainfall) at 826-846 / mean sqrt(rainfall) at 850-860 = 0.97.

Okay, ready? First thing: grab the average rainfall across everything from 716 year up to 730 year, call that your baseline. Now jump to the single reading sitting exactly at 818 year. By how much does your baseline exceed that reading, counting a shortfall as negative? -46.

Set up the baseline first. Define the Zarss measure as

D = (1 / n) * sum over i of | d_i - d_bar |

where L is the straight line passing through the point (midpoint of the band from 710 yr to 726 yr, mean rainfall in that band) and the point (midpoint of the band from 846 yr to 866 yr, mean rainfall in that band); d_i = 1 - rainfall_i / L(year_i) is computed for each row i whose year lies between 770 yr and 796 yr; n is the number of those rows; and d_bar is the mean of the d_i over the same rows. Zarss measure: 0.22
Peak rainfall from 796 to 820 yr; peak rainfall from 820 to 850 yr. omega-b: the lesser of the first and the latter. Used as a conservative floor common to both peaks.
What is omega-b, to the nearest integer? 256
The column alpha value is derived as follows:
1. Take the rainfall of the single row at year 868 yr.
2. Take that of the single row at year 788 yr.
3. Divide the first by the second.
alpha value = 1.18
